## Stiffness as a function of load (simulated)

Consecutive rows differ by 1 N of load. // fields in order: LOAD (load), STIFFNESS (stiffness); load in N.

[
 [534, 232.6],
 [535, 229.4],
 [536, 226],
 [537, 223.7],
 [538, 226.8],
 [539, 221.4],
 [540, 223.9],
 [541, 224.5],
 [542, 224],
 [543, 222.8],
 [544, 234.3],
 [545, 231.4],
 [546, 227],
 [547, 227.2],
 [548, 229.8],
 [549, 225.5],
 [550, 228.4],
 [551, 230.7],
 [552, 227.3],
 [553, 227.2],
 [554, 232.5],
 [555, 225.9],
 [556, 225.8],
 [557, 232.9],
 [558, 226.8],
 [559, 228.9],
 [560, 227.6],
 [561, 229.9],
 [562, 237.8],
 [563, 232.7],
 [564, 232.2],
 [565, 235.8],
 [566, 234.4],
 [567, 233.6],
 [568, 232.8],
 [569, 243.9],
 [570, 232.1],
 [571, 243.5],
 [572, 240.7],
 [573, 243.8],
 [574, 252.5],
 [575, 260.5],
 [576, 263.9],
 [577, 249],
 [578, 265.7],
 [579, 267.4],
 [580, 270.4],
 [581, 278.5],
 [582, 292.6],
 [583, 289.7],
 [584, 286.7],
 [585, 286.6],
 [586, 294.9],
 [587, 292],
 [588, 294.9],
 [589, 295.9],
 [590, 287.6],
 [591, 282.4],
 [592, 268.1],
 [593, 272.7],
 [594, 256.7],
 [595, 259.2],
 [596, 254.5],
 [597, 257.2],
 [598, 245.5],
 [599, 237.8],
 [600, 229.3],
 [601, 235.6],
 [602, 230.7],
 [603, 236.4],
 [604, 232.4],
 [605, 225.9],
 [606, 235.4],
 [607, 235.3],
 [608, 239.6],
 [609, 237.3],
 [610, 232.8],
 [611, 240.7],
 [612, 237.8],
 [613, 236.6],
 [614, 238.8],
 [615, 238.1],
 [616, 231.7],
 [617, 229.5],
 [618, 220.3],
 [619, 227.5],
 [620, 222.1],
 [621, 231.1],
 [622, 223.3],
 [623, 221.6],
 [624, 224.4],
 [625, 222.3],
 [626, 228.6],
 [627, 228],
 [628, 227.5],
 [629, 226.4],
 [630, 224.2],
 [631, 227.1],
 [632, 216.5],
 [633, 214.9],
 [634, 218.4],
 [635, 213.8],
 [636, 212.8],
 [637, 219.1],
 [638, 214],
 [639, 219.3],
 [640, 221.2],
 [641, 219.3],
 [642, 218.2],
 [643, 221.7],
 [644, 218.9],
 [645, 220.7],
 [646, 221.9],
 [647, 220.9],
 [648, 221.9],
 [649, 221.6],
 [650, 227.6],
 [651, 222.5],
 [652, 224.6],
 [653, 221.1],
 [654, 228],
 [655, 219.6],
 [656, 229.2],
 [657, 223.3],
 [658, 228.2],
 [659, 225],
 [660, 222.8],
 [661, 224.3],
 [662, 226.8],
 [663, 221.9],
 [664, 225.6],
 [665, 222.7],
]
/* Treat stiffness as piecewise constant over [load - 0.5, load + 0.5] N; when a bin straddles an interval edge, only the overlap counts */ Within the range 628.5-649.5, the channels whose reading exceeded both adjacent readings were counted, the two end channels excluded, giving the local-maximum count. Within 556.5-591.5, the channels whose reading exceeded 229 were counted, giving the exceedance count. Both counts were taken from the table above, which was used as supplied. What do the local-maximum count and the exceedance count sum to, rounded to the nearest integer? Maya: 39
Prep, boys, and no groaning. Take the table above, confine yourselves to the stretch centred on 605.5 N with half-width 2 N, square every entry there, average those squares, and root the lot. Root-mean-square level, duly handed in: 232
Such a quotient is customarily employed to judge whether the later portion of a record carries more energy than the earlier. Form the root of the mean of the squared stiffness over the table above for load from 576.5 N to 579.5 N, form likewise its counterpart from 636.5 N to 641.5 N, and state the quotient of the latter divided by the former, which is 0.84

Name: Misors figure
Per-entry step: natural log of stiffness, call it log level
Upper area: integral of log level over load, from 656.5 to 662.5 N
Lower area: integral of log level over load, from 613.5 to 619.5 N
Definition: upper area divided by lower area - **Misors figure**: 1.00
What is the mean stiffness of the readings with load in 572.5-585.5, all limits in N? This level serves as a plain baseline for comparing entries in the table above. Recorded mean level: 270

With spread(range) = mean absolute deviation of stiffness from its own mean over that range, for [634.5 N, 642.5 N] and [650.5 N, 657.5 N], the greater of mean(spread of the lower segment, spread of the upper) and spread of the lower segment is 2.8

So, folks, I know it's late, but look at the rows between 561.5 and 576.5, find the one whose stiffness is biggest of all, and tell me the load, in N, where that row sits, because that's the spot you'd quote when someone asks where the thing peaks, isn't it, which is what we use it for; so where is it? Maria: 576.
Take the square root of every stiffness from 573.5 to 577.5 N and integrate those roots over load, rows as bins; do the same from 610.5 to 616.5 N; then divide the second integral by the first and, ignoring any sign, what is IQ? 1.4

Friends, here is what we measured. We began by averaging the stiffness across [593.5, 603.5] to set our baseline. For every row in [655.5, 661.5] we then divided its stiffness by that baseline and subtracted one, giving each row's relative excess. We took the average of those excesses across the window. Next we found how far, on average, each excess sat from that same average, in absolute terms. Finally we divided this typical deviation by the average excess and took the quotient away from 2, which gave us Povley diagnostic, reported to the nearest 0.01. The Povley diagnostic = 2.11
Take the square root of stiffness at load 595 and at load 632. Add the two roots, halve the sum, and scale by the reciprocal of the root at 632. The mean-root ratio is 1.05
